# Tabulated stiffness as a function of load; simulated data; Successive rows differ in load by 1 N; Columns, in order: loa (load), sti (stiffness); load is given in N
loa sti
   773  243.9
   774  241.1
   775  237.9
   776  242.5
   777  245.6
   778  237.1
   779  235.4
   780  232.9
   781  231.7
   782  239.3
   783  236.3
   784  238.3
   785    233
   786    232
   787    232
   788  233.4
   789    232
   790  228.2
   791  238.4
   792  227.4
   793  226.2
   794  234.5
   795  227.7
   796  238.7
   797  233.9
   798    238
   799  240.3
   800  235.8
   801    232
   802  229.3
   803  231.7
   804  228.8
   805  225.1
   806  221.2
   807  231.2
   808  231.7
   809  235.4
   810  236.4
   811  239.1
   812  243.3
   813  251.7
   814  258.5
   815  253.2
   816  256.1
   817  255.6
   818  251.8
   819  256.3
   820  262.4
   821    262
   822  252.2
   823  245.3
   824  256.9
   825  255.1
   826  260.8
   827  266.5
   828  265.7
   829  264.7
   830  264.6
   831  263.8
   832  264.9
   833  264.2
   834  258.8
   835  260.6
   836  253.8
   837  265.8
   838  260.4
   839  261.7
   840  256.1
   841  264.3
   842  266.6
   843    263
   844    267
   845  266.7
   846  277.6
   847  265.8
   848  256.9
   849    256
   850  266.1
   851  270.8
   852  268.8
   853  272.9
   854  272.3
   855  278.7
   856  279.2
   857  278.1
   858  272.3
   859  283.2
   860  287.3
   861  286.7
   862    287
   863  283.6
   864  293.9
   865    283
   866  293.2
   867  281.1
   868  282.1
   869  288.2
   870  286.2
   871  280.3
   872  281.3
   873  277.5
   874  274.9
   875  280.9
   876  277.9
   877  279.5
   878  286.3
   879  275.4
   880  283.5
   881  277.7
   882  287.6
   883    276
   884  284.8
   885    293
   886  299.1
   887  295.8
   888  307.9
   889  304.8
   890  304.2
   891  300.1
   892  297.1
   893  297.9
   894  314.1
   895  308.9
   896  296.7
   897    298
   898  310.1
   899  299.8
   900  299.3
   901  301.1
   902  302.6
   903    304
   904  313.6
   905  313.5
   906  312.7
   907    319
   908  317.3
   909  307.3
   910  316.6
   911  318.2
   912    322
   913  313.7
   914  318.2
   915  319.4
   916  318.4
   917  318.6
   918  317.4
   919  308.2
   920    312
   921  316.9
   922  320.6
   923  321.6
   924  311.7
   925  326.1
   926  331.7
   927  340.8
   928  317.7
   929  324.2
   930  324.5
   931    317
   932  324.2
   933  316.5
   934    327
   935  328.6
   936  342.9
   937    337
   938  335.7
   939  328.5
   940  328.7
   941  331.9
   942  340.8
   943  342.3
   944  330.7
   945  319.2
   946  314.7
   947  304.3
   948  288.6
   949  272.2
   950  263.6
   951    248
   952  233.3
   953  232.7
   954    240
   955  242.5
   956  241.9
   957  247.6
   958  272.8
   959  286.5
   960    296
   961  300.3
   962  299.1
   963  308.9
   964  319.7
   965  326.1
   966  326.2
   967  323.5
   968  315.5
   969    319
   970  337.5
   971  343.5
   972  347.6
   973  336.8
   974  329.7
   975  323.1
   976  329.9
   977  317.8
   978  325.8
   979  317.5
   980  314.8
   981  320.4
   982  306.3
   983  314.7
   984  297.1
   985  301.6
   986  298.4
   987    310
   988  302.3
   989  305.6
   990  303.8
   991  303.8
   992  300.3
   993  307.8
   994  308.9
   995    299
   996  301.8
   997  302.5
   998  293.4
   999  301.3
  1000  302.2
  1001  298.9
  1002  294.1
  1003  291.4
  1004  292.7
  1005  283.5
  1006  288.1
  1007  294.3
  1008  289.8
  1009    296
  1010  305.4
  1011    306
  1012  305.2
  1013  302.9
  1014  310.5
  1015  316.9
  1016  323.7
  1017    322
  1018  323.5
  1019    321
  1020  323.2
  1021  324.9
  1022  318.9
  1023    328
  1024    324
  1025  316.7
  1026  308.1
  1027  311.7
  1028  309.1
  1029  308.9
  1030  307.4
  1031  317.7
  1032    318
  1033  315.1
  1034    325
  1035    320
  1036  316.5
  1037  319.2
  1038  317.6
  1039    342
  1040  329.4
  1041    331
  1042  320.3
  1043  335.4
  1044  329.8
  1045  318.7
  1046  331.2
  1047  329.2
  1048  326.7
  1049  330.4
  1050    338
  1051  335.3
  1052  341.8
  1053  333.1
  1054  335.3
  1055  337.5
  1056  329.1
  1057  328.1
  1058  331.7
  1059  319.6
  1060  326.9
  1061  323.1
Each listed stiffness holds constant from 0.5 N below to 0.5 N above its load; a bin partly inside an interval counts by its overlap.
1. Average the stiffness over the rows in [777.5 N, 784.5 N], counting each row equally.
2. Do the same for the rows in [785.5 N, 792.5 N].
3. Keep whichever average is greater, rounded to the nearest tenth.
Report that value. 235.9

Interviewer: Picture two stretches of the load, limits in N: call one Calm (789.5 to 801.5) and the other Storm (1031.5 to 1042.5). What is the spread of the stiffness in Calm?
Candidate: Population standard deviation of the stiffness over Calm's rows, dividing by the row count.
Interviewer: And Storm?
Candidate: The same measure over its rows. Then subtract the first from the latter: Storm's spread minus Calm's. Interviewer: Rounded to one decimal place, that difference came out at 2.9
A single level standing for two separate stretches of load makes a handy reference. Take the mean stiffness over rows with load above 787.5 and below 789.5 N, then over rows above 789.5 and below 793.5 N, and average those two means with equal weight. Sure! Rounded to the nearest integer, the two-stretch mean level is 231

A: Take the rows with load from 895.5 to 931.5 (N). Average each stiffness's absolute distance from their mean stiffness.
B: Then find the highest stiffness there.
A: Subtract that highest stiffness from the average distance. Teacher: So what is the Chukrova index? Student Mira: -333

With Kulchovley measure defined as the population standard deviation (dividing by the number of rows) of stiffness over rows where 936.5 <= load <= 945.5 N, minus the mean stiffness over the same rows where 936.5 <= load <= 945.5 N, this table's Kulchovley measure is -326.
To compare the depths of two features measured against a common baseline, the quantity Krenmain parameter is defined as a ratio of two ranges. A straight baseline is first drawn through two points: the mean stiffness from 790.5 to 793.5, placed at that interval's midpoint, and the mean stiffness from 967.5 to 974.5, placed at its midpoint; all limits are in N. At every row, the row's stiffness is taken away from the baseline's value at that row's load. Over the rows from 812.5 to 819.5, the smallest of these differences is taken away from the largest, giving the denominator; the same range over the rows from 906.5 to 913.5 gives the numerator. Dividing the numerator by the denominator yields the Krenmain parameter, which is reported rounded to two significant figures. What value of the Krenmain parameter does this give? 1.4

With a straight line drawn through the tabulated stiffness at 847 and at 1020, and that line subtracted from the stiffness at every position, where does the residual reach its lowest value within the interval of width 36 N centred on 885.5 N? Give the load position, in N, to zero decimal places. 883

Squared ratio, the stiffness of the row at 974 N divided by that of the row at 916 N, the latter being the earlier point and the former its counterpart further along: 1.07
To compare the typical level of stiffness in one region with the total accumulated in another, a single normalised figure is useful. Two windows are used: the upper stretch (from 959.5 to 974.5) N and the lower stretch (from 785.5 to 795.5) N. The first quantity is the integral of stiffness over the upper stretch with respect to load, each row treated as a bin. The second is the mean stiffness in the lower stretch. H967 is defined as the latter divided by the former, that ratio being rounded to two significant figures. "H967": 0.048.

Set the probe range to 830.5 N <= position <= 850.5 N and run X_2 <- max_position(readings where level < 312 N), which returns 850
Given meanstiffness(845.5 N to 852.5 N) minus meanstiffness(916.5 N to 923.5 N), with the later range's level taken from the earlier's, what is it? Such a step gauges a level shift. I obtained -50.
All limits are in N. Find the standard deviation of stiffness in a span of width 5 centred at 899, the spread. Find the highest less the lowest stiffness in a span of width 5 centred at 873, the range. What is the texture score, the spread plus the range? 11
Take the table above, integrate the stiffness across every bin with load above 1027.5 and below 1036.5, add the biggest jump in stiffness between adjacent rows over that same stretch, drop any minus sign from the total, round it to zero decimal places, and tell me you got 2848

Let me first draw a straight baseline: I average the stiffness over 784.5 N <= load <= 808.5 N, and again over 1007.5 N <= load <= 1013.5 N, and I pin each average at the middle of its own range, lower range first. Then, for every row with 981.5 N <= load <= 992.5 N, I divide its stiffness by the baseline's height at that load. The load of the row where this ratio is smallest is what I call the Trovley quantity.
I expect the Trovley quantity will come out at 984 N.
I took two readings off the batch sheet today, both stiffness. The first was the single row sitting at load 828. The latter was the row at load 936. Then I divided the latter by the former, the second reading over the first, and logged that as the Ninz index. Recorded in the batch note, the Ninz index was 1.29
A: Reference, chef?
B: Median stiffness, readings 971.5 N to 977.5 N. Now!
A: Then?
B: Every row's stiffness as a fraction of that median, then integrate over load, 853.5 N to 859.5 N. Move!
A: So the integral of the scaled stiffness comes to 5.0 N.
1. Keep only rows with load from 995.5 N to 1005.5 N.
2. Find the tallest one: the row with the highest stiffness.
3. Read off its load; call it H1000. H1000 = 997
